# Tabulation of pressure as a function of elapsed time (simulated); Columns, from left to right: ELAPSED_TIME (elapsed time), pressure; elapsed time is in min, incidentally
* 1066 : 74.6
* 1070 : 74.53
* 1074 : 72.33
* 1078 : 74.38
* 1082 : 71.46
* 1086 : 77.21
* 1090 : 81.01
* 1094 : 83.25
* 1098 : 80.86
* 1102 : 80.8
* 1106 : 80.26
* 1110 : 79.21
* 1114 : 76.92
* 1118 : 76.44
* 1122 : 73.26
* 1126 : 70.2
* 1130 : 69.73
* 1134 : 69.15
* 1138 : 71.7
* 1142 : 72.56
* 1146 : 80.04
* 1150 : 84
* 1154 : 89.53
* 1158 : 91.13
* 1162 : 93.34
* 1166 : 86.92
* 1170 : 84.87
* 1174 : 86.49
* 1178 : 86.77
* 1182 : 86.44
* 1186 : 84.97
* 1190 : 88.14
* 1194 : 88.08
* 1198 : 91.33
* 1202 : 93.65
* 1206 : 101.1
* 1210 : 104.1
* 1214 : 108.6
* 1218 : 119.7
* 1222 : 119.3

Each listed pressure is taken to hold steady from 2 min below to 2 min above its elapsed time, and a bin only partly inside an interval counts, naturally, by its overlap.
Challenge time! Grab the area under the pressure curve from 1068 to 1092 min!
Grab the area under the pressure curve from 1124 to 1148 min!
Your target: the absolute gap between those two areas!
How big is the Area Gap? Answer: 70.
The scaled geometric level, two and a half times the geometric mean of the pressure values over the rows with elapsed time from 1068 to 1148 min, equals 189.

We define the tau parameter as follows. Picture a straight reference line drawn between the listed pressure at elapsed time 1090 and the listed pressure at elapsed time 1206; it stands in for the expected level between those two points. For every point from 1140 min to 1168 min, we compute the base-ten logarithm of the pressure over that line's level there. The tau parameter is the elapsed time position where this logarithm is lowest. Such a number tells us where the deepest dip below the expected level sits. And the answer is 1142 min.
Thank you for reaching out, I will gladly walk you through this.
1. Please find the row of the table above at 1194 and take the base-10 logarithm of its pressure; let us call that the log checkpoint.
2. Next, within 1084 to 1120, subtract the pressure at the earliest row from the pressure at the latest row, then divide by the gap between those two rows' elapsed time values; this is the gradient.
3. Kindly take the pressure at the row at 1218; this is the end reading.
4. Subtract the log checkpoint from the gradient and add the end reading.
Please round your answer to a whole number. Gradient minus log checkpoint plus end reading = 118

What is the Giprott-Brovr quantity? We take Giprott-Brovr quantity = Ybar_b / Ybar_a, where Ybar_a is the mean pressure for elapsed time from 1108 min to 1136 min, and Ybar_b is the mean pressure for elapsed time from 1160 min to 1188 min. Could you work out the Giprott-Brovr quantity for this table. 1.18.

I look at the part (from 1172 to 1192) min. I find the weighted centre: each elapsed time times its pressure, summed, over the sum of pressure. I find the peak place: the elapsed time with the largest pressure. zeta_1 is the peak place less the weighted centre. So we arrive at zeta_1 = 8.0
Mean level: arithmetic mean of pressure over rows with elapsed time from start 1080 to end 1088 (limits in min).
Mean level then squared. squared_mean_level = 5526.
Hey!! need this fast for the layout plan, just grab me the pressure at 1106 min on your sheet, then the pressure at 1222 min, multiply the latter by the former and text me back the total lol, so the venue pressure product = 9575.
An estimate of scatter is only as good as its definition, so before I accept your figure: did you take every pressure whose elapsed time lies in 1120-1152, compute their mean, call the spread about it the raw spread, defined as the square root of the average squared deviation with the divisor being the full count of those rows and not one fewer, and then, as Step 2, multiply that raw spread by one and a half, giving 8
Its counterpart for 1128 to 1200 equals 11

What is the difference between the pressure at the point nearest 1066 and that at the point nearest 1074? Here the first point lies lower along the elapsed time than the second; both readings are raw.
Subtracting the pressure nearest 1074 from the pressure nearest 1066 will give 2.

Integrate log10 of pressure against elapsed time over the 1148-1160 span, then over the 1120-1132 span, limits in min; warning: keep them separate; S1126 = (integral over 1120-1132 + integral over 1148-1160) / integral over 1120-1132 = 2.05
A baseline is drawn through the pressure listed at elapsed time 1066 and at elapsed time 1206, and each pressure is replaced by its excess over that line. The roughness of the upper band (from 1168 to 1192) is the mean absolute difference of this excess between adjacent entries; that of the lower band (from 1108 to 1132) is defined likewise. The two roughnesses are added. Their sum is 4.1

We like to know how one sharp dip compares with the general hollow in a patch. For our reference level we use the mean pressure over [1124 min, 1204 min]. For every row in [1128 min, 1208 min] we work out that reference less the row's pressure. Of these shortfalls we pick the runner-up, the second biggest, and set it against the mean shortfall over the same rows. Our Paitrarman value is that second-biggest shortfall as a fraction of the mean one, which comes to -8.9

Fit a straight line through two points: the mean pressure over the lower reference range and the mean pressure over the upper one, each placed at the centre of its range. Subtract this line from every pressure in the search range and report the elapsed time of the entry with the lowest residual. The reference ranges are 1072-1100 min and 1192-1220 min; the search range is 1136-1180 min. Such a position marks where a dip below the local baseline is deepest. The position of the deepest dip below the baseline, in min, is 1138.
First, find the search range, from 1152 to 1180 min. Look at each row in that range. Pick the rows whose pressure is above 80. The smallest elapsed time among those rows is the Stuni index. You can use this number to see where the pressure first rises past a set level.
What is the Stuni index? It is 1154 min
